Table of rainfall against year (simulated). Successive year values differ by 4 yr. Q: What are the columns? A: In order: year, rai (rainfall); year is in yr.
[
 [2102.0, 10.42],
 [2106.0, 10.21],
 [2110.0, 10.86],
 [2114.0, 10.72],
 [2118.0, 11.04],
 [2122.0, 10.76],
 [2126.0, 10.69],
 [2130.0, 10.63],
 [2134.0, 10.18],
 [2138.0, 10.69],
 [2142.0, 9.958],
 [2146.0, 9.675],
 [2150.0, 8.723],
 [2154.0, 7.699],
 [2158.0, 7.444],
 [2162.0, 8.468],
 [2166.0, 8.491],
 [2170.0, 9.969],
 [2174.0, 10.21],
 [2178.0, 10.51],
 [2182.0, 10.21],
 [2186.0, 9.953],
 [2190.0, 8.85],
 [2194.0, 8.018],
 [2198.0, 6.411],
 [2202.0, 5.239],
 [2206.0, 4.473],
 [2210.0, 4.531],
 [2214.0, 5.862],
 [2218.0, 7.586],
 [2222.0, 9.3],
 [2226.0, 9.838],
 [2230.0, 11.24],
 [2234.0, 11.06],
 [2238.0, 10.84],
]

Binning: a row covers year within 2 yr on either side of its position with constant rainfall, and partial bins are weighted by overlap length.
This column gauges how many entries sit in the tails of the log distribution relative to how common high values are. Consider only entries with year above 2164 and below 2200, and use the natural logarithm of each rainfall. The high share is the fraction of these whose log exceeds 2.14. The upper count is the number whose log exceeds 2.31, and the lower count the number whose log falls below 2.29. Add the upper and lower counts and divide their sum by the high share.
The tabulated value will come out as 10.5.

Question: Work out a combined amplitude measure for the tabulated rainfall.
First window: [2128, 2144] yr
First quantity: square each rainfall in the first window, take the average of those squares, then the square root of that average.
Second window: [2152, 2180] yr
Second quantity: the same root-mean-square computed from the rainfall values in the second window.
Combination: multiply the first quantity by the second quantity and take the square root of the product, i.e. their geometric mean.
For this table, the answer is 9.7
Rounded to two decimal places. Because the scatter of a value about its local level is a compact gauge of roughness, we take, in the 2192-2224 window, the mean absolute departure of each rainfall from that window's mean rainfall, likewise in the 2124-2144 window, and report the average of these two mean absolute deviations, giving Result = 0.85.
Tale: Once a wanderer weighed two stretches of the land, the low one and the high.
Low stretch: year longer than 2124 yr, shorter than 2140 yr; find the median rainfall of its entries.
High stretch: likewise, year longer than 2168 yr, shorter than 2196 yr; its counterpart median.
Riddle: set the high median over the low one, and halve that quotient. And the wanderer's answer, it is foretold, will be 0.47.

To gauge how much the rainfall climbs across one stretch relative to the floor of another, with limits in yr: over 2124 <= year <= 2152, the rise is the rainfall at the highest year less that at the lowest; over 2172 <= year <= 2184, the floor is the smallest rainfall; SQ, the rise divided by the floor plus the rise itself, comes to -2.2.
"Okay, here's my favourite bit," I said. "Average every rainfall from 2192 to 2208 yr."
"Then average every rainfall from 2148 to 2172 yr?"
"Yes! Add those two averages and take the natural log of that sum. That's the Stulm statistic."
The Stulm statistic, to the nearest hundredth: 2.67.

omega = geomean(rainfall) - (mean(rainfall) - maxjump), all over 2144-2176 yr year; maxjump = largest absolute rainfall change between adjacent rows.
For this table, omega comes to 1.43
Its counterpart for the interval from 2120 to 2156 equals 0.97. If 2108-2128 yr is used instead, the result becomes 0.32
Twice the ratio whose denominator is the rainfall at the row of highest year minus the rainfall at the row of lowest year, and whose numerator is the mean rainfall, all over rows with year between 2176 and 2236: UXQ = 30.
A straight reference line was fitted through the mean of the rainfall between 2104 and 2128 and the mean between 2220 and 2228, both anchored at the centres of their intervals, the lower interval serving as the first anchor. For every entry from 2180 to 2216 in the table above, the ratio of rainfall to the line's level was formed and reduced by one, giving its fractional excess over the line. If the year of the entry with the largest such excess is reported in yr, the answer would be 2182.0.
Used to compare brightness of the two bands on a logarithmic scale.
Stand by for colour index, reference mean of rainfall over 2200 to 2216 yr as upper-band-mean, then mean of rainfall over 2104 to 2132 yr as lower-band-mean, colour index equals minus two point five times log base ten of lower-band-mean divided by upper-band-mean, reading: -0.8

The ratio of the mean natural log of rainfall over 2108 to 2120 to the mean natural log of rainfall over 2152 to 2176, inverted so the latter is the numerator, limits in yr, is 0.90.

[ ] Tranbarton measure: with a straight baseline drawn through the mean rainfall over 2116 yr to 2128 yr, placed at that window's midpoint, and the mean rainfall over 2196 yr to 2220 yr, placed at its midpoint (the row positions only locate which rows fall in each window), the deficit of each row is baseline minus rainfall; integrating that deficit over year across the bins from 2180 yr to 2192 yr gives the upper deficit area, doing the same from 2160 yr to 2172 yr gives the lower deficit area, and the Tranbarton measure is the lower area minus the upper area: 23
